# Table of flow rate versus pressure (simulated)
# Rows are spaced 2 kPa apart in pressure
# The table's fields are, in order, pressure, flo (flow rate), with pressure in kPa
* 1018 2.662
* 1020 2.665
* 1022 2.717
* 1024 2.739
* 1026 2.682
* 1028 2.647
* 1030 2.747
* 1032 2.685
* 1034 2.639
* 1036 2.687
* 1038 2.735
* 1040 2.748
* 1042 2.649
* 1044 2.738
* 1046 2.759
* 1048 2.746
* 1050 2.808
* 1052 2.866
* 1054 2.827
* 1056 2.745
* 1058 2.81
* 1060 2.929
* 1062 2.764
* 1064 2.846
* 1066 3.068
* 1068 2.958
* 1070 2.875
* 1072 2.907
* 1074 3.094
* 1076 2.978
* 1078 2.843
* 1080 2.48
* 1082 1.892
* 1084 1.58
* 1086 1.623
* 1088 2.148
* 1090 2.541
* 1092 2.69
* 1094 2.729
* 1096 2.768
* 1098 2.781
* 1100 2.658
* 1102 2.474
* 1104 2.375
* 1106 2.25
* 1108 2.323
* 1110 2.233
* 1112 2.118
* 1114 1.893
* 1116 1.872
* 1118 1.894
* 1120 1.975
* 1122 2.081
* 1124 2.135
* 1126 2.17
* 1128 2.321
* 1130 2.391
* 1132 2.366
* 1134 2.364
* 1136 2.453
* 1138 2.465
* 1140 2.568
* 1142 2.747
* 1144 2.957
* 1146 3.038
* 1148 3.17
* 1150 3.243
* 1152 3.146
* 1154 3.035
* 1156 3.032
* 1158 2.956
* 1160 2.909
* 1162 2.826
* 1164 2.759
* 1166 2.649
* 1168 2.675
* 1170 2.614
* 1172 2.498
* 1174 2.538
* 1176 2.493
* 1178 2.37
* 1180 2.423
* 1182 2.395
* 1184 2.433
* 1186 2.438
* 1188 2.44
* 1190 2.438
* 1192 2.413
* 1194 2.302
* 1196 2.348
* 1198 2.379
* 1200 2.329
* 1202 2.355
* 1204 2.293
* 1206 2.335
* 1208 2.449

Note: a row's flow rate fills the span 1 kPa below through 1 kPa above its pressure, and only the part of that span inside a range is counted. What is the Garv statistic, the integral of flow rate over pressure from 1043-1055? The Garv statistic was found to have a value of 33.5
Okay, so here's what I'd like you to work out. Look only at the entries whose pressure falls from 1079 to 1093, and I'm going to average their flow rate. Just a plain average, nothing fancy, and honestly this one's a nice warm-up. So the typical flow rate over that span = 2.14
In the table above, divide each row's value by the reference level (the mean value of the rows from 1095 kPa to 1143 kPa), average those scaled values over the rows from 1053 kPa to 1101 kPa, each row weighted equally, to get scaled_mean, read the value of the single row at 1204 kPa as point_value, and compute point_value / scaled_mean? 2.01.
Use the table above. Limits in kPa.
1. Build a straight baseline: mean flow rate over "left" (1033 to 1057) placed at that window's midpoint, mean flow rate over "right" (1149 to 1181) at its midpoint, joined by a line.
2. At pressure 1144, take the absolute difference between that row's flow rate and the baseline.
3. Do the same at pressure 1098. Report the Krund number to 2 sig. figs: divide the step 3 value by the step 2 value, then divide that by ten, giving 0.014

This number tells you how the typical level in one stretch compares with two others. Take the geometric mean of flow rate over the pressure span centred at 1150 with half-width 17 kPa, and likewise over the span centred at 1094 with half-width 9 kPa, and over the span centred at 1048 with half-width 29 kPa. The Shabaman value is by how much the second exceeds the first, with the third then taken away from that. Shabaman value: -3.2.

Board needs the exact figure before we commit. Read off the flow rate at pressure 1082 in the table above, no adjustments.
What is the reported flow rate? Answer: 1.892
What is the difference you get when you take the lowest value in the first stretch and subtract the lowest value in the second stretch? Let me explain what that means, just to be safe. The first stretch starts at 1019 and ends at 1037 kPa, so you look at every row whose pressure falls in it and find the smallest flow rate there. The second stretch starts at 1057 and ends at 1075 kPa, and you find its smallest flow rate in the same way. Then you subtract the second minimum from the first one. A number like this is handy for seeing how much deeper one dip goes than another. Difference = -0.1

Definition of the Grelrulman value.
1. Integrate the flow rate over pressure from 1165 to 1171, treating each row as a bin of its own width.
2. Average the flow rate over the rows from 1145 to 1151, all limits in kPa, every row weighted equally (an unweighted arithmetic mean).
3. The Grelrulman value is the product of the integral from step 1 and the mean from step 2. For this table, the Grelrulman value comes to 50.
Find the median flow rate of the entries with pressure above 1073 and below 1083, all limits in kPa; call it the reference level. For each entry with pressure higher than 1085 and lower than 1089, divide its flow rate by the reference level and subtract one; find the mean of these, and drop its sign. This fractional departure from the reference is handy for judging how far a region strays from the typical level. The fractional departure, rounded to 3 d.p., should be 0.337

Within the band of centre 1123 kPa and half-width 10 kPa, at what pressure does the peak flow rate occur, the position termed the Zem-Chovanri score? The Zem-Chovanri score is 1130 kPa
